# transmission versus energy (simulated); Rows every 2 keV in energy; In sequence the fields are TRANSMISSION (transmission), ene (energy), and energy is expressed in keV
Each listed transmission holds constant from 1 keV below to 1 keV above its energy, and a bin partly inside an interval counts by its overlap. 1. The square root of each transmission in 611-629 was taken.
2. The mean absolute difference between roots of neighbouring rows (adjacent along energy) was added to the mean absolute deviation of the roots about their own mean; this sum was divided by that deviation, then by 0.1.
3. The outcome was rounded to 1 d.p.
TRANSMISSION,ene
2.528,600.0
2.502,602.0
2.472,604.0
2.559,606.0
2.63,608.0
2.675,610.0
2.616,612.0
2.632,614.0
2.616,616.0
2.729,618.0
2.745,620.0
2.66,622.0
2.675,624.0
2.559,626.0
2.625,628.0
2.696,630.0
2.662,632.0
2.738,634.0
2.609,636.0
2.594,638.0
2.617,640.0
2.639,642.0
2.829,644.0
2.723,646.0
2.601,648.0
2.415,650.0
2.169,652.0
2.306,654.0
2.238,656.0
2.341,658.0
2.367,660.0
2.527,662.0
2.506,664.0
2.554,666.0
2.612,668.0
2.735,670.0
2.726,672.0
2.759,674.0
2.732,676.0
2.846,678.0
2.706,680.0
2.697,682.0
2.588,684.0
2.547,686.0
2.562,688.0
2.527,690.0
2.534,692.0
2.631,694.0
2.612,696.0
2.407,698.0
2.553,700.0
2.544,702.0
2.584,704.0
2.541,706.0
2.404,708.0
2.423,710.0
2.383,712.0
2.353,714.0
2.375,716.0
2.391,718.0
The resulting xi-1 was 22.1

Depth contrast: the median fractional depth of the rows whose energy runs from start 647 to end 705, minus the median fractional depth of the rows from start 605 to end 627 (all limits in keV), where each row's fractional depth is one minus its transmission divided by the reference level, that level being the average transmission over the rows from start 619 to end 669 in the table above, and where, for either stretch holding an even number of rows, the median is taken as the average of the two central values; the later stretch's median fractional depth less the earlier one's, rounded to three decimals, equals 0.030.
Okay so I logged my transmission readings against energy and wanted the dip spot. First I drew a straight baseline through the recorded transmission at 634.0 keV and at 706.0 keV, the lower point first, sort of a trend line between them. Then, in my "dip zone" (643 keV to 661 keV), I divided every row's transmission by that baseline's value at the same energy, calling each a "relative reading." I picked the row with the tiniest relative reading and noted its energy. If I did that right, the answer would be 652.0 keV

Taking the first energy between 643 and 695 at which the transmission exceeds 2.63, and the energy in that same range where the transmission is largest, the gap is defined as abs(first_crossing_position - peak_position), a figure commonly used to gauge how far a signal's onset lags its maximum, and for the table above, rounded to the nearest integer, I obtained 34 keV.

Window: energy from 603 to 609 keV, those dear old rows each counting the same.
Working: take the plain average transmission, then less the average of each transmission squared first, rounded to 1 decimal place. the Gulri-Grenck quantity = -4.0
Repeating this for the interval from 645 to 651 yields -4.1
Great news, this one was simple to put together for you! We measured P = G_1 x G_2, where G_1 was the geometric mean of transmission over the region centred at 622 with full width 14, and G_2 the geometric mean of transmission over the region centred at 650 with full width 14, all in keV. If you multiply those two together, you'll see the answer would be 6.53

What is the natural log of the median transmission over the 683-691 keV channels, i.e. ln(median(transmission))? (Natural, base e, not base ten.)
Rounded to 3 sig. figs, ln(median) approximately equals 0.938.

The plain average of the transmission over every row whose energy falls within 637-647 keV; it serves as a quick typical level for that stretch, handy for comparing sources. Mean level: 2.68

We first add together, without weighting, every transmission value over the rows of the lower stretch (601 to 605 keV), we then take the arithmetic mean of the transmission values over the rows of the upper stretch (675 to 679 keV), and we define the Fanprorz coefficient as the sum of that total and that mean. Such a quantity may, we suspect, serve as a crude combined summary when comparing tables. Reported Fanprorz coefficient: 7.76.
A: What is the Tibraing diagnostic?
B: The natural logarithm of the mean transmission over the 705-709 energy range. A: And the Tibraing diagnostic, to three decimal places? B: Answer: 0.905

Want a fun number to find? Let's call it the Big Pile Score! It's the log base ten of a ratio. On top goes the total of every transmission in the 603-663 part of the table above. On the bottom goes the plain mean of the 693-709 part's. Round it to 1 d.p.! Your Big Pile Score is 1.5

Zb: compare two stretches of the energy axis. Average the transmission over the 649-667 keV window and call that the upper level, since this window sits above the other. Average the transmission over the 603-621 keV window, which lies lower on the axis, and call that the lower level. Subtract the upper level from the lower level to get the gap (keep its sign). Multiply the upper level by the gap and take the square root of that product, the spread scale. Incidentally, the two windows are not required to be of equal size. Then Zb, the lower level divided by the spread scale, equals 3.4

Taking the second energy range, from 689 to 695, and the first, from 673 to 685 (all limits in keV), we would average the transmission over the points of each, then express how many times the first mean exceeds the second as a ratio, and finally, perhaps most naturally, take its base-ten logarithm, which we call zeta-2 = 0.03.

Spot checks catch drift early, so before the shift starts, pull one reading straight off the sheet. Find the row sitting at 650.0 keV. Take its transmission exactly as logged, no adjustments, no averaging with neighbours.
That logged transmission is 2.415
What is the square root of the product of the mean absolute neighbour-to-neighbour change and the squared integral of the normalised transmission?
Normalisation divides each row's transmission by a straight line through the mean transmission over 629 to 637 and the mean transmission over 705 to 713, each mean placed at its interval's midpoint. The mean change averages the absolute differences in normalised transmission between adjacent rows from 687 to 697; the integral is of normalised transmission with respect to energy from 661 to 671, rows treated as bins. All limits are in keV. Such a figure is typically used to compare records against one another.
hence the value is 1.3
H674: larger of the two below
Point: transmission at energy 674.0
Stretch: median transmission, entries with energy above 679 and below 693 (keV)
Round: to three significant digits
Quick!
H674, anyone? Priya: 2.76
